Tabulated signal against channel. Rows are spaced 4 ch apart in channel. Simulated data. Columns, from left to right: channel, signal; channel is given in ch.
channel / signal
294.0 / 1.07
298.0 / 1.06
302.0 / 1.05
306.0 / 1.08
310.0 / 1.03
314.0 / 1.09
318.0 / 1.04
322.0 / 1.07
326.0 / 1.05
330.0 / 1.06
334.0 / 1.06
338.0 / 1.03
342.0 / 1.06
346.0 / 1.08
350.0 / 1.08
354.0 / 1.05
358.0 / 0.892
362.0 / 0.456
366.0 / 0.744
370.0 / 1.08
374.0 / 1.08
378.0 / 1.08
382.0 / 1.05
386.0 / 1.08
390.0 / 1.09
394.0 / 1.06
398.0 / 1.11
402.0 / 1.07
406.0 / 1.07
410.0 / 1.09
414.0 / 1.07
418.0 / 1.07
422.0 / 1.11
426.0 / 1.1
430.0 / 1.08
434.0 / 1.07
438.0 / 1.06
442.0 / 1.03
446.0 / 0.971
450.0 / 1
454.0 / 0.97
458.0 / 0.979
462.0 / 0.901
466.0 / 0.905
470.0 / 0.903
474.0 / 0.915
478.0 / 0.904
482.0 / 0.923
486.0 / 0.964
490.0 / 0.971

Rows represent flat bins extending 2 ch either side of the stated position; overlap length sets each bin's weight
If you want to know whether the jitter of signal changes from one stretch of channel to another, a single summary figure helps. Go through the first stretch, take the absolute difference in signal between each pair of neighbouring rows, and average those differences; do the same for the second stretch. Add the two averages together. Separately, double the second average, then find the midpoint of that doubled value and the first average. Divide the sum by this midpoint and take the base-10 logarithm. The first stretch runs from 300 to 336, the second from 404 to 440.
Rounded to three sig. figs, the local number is 0.173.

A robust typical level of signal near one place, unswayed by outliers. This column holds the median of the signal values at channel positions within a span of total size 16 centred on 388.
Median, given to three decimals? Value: 1.070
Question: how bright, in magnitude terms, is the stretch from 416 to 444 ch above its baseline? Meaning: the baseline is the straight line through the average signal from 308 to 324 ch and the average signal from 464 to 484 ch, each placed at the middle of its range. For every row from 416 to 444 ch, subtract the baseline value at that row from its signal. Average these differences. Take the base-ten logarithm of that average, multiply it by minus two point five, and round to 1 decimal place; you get 2.3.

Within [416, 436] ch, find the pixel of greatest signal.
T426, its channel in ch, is 422.0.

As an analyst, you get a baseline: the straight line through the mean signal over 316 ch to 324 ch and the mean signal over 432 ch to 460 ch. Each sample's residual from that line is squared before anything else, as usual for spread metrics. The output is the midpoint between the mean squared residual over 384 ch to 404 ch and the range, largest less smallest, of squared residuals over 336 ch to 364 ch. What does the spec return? 0.172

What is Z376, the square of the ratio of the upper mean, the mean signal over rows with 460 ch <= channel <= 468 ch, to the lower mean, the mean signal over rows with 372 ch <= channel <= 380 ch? 0.70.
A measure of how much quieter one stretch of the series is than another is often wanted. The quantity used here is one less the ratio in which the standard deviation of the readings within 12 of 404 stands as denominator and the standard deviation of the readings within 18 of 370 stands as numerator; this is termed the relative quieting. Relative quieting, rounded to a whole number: -11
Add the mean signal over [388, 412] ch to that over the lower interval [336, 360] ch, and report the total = 2.11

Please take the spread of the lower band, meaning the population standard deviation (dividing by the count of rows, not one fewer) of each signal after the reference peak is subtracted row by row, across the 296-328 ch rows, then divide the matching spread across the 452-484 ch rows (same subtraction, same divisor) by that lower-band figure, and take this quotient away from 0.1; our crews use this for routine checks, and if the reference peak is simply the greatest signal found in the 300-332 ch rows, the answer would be -1.5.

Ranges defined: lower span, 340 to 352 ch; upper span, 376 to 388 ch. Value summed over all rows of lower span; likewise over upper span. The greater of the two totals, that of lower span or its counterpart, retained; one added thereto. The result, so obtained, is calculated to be 4.22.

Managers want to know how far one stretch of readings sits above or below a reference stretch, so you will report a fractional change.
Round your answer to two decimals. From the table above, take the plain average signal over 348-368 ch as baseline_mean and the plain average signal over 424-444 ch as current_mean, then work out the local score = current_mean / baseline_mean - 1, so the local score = 0.26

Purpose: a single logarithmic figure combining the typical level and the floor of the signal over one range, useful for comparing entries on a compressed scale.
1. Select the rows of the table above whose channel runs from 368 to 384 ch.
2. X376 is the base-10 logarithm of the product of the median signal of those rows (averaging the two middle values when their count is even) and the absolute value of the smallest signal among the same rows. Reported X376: 0.05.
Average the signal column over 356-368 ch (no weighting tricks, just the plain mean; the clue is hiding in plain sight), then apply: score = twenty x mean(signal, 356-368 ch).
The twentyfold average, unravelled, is 13.9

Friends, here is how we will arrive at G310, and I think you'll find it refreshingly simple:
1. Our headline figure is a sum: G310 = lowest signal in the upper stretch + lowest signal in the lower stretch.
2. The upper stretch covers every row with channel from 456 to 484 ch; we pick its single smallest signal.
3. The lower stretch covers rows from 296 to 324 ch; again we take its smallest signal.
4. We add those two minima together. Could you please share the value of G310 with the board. 1.93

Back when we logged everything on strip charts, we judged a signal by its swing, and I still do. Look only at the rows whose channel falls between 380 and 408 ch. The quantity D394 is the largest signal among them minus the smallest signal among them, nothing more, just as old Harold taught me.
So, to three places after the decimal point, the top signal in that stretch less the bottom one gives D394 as 0.060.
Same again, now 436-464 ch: 0.159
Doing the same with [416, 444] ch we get 0.080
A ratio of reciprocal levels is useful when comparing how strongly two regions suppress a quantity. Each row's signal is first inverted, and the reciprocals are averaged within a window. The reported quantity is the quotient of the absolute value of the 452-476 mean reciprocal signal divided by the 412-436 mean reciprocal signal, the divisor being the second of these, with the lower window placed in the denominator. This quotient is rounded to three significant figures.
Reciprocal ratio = 1.17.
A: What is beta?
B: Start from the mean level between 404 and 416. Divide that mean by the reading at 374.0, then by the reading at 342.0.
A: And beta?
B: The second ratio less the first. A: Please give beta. 0.02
